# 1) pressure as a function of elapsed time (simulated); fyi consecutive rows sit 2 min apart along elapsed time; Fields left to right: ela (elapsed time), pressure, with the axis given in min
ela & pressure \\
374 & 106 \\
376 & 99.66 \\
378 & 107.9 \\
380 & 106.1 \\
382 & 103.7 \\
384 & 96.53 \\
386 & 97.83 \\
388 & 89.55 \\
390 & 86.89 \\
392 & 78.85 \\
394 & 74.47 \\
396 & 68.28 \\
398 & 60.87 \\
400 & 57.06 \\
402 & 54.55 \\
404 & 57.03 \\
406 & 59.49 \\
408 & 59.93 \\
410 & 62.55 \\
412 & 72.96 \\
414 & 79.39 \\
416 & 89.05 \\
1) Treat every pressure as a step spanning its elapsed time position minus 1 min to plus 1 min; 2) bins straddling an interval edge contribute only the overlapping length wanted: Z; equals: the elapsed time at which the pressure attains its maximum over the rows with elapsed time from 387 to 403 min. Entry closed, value 388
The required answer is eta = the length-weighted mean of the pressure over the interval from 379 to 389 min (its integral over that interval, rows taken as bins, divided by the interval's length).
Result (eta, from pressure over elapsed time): 99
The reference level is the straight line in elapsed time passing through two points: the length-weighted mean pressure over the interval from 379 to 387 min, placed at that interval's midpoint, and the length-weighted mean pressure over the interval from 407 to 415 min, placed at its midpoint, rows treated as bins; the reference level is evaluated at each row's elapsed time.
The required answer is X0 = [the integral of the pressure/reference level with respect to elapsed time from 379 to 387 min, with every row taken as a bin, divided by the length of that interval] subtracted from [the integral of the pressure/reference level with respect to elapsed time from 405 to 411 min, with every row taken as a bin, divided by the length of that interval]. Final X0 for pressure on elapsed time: -0.16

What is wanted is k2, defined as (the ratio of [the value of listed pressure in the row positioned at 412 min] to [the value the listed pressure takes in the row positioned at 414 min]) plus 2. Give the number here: 2.9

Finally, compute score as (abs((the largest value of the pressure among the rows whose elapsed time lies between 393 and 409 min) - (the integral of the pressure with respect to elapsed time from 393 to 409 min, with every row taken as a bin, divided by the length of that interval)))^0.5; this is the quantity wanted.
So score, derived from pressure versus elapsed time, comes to 3.6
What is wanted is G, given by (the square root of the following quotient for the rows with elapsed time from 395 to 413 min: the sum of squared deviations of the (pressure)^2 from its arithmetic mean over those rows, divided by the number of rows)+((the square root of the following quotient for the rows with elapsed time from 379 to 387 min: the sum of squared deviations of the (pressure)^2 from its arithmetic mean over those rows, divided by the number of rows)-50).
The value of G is 1460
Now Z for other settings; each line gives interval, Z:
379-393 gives 380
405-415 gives 414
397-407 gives 398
